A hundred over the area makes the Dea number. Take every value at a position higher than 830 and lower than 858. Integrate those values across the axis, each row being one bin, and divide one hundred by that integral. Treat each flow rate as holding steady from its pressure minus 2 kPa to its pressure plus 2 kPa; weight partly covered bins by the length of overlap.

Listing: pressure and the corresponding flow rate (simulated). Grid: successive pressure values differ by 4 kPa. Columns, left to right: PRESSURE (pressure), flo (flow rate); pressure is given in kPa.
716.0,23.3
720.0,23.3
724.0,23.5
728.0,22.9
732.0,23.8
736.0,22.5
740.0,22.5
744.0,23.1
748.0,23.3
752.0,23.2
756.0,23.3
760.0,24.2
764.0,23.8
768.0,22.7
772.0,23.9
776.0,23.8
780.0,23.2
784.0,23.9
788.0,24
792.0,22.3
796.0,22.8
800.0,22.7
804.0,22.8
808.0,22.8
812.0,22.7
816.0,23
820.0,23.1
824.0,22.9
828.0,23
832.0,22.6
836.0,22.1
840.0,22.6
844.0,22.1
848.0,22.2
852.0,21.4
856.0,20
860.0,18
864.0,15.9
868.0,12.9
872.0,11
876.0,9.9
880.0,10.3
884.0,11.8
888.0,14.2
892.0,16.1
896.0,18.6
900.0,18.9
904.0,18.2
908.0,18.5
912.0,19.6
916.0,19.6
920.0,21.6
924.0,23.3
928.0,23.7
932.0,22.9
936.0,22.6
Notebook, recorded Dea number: 0.163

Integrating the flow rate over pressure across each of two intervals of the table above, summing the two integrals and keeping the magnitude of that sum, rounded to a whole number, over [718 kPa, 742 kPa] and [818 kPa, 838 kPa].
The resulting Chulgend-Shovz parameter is 1009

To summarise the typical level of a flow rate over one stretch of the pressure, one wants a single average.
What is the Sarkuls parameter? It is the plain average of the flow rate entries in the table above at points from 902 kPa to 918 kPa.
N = 19.0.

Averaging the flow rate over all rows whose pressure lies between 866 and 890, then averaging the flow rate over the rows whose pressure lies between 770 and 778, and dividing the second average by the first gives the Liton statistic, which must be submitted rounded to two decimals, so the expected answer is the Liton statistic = 2.04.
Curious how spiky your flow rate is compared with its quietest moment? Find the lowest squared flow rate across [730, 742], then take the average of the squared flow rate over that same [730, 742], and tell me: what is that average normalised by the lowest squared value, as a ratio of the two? 1.04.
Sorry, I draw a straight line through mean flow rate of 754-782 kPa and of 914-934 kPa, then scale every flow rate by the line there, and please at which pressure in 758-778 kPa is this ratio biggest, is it 760.0 kPa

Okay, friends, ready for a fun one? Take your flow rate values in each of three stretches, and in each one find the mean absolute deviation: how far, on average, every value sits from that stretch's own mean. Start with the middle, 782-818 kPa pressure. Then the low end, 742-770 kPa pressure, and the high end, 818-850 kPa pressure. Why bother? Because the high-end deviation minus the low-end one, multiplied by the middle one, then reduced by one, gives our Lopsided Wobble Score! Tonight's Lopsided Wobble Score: -1.01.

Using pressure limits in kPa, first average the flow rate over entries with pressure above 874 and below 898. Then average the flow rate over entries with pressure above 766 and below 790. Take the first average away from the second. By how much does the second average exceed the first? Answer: 10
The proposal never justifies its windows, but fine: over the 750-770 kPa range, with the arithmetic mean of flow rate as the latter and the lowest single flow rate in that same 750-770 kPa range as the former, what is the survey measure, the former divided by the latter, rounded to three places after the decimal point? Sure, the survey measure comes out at 0.968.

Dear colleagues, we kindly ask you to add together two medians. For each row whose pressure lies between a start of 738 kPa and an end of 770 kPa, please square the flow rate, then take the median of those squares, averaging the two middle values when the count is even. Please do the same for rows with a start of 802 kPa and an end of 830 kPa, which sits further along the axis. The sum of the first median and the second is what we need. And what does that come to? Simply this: 1065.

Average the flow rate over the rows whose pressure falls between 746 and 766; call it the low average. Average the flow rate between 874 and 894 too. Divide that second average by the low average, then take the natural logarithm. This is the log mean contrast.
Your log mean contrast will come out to -0.64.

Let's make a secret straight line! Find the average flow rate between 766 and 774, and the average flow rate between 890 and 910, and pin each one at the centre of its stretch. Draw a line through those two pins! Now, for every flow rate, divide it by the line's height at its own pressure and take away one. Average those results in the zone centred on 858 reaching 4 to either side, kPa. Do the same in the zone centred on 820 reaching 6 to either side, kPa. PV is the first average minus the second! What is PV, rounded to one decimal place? -0.1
